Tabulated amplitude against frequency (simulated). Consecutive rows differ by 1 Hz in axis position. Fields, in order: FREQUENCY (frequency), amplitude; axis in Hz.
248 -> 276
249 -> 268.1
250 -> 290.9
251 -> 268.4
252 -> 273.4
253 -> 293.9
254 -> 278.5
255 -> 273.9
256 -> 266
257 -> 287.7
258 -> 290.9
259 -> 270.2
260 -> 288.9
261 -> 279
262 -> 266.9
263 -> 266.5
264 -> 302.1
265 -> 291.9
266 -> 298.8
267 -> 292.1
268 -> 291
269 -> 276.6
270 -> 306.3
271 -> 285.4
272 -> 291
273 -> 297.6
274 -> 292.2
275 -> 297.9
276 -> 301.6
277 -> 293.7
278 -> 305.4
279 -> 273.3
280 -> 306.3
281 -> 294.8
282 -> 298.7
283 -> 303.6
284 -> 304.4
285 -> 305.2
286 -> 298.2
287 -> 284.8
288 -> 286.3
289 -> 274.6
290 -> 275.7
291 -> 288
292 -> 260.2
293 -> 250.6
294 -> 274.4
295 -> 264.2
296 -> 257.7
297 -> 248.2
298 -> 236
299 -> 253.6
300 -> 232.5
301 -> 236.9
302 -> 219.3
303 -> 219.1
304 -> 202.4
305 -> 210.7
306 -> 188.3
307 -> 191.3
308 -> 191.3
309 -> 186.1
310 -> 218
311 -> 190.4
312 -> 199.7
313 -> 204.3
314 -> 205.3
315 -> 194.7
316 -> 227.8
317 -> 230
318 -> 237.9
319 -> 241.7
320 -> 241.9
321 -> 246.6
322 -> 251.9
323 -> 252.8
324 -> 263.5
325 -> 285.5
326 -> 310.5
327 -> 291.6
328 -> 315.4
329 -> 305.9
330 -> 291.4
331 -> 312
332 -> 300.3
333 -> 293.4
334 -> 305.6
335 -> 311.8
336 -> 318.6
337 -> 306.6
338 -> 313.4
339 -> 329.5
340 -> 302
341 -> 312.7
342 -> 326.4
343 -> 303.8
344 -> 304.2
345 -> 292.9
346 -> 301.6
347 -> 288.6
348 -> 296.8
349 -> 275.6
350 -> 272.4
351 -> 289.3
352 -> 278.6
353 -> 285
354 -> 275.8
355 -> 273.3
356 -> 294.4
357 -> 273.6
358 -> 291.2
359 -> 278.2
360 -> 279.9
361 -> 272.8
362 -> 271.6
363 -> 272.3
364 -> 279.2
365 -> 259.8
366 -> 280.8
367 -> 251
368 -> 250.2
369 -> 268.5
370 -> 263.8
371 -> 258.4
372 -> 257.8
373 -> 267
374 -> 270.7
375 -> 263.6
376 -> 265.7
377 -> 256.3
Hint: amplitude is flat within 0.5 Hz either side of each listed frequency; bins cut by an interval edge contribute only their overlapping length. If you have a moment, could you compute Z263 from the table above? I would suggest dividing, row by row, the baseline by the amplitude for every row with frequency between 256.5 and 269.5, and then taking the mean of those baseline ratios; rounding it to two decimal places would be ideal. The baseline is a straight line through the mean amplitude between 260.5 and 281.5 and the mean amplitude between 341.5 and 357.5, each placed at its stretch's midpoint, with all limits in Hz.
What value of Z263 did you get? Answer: 1.02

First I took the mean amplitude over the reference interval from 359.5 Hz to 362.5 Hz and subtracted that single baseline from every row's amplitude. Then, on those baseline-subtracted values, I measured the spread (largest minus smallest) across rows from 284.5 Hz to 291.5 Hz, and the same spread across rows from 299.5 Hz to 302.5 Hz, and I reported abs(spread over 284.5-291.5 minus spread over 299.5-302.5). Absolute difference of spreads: 13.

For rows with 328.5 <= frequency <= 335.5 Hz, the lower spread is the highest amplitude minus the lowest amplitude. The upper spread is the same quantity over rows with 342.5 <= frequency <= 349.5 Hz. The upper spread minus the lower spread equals 8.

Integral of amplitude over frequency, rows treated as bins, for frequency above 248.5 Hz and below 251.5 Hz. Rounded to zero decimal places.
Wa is 827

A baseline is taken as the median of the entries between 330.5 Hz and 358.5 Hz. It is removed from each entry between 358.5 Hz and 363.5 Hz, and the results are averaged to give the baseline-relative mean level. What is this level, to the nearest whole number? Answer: -24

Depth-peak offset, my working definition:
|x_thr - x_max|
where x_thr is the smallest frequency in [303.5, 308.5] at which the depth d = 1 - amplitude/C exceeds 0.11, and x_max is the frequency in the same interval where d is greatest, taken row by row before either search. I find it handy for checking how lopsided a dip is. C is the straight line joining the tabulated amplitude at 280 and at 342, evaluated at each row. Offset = 2 Hz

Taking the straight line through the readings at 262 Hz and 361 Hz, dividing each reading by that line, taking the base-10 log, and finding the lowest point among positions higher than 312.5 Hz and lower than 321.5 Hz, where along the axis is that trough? 315 Hz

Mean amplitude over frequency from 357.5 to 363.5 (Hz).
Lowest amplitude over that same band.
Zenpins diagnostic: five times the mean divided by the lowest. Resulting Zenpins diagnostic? 5.11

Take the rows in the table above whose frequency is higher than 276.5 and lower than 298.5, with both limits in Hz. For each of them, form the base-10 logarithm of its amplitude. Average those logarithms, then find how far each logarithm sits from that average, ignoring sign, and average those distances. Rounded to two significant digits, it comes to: 0.028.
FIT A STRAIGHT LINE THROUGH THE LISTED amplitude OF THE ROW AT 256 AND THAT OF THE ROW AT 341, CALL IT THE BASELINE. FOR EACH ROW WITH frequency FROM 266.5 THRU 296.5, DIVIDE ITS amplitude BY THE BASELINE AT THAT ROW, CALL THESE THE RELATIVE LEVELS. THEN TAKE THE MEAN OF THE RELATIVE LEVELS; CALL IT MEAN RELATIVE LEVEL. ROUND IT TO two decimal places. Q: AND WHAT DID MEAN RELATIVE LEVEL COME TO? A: 1.03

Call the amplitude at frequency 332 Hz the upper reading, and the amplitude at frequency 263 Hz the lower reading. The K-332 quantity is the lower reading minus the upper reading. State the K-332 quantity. -34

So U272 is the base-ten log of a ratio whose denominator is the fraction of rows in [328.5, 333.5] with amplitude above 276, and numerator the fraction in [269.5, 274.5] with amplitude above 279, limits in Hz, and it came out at 0.0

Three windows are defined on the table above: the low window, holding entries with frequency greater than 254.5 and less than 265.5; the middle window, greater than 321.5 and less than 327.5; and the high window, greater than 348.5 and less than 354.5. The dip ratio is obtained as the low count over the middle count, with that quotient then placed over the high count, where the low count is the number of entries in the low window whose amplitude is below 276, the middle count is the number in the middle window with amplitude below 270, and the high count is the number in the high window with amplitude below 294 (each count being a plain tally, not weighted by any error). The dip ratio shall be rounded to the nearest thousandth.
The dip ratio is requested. 0.278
